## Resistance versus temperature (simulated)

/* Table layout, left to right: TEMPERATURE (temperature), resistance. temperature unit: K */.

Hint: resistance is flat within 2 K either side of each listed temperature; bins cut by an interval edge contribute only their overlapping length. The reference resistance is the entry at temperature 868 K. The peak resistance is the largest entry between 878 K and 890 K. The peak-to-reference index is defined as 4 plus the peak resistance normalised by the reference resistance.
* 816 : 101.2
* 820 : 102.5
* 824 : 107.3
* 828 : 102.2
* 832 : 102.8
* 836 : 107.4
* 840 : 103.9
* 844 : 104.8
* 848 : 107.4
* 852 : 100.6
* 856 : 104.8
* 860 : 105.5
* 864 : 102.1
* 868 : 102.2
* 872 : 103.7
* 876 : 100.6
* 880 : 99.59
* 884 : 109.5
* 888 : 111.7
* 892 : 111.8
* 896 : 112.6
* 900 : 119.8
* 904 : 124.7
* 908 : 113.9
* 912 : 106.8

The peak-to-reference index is 5.093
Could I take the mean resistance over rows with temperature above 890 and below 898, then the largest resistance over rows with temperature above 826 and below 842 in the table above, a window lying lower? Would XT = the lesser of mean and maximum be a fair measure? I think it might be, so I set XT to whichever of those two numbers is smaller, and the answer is 107.4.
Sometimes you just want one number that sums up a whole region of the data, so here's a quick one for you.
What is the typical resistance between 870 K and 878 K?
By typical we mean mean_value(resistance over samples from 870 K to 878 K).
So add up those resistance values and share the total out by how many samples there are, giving 102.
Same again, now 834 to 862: 105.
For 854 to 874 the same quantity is 104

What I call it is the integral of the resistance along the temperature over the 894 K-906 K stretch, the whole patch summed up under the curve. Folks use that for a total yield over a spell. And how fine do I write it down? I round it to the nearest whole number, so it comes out 1428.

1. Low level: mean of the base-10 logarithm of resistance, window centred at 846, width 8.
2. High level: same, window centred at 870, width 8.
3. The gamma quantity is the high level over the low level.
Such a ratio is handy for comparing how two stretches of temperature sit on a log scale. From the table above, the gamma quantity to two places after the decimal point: 0.99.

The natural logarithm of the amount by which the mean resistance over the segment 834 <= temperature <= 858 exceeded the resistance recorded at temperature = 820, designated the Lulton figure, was 0.84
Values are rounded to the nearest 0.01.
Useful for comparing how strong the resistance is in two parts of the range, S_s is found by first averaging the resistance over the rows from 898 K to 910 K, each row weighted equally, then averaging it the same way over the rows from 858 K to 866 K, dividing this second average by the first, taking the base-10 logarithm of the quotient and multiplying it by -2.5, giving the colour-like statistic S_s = 0.15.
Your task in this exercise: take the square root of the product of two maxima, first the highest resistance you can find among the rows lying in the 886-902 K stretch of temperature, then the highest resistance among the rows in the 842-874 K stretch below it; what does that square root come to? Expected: 113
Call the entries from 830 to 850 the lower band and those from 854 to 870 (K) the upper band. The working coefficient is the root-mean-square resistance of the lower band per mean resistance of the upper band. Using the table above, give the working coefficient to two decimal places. 1.02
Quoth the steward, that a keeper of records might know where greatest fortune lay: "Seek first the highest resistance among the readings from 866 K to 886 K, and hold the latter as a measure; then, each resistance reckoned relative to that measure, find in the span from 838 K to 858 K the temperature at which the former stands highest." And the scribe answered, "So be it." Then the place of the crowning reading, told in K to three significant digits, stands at 848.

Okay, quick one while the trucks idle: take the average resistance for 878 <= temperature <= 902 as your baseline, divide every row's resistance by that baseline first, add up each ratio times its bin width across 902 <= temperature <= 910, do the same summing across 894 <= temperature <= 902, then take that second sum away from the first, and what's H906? 0.22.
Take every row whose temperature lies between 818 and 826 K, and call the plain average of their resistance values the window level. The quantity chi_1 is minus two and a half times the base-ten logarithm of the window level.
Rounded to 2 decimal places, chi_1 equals -5.05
